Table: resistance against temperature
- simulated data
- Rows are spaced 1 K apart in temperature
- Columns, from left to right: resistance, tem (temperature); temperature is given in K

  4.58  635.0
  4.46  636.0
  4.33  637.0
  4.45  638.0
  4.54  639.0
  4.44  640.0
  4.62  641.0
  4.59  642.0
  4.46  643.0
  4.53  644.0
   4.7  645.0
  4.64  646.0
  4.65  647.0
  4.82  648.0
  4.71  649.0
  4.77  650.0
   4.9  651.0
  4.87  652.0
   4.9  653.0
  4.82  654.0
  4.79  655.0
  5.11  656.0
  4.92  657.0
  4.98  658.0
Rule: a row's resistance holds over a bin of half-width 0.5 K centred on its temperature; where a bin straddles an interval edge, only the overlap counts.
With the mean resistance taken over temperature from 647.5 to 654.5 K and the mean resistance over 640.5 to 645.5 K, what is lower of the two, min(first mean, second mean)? 4.58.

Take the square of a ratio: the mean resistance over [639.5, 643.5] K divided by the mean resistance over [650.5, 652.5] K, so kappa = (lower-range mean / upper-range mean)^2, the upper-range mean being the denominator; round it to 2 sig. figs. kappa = 0.86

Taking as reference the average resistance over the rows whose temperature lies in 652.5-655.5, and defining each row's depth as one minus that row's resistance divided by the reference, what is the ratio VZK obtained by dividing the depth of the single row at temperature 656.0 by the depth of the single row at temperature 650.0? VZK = -4.1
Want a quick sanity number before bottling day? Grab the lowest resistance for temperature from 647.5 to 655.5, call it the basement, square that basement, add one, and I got 23.2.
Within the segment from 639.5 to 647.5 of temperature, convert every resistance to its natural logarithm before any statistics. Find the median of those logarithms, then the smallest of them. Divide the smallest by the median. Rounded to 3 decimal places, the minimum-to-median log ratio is 0.976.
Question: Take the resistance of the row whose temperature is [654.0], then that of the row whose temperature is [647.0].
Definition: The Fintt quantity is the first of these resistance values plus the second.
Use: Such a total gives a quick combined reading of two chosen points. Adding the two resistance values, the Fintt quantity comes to 9.5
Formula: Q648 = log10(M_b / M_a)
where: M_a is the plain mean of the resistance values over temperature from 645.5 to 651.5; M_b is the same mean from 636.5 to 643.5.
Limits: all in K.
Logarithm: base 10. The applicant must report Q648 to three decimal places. -0.024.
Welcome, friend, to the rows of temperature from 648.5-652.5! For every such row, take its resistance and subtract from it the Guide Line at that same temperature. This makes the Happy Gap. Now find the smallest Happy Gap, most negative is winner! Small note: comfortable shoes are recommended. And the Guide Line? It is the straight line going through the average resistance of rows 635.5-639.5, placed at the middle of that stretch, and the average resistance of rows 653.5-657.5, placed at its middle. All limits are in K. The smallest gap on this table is -0.03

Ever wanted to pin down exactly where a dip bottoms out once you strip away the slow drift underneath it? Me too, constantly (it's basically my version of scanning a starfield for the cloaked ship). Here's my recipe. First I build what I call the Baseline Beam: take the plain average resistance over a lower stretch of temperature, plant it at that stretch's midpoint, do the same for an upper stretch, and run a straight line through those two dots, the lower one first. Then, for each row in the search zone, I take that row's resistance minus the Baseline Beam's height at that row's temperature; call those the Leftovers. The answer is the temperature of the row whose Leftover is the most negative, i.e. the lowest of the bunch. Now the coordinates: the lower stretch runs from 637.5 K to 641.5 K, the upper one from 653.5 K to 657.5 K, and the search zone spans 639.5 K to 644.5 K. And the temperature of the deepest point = 643.0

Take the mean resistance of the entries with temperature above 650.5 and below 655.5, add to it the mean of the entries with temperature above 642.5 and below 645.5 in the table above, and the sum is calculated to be 9.42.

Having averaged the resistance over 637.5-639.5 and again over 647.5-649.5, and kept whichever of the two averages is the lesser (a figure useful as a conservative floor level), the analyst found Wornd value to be 4.495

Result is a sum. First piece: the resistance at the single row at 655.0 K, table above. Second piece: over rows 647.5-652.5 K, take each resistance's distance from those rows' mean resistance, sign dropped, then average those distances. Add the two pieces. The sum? 4.85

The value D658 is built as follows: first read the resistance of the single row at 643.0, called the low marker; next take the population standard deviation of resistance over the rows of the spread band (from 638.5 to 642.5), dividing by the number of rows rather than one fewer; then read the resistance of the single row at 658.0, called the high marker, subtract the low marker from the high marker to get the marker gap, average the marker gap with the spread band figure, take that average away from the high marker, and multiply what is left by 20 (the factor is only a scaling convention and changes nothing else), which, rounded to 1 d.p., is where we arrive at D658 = 93.7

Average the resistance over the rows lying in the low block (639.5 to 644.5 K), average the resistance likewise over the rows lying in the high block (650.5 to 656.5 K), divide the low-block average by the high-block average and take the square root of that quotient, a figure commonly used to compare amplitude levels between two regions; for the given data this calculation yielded 0.961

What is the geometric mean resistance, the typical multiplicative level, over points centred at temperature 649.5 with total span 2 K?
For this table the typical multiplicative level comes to 4.7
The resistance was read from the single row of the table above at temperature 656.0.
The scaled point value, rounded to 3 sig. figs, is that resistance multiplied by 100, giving 511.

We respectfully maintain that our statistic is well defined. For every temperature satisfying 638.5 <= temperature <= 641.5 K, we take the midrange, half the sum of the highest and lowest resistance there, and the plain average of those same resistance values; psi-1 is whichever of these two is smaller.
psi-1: 4.53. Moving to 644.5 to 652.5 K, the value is 4.76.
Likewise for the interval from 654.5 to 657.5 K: 4.94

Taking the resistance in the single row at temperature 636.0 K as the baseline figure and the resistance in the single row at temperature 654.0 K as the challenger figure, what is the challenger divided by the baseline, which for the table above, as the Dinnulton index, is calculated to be 1.08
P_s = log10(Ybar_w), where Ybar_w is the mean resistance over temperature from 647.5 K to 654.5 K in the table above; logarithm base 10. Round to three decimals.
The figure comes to 0.684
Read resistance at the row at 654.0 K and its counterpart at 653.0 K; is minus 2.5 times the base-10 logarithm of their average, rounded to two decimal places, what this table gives -1.72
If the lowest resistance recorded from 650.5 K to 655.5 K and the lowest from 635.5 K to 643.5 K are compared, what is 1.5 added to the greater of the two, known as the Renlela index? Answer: 6.29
